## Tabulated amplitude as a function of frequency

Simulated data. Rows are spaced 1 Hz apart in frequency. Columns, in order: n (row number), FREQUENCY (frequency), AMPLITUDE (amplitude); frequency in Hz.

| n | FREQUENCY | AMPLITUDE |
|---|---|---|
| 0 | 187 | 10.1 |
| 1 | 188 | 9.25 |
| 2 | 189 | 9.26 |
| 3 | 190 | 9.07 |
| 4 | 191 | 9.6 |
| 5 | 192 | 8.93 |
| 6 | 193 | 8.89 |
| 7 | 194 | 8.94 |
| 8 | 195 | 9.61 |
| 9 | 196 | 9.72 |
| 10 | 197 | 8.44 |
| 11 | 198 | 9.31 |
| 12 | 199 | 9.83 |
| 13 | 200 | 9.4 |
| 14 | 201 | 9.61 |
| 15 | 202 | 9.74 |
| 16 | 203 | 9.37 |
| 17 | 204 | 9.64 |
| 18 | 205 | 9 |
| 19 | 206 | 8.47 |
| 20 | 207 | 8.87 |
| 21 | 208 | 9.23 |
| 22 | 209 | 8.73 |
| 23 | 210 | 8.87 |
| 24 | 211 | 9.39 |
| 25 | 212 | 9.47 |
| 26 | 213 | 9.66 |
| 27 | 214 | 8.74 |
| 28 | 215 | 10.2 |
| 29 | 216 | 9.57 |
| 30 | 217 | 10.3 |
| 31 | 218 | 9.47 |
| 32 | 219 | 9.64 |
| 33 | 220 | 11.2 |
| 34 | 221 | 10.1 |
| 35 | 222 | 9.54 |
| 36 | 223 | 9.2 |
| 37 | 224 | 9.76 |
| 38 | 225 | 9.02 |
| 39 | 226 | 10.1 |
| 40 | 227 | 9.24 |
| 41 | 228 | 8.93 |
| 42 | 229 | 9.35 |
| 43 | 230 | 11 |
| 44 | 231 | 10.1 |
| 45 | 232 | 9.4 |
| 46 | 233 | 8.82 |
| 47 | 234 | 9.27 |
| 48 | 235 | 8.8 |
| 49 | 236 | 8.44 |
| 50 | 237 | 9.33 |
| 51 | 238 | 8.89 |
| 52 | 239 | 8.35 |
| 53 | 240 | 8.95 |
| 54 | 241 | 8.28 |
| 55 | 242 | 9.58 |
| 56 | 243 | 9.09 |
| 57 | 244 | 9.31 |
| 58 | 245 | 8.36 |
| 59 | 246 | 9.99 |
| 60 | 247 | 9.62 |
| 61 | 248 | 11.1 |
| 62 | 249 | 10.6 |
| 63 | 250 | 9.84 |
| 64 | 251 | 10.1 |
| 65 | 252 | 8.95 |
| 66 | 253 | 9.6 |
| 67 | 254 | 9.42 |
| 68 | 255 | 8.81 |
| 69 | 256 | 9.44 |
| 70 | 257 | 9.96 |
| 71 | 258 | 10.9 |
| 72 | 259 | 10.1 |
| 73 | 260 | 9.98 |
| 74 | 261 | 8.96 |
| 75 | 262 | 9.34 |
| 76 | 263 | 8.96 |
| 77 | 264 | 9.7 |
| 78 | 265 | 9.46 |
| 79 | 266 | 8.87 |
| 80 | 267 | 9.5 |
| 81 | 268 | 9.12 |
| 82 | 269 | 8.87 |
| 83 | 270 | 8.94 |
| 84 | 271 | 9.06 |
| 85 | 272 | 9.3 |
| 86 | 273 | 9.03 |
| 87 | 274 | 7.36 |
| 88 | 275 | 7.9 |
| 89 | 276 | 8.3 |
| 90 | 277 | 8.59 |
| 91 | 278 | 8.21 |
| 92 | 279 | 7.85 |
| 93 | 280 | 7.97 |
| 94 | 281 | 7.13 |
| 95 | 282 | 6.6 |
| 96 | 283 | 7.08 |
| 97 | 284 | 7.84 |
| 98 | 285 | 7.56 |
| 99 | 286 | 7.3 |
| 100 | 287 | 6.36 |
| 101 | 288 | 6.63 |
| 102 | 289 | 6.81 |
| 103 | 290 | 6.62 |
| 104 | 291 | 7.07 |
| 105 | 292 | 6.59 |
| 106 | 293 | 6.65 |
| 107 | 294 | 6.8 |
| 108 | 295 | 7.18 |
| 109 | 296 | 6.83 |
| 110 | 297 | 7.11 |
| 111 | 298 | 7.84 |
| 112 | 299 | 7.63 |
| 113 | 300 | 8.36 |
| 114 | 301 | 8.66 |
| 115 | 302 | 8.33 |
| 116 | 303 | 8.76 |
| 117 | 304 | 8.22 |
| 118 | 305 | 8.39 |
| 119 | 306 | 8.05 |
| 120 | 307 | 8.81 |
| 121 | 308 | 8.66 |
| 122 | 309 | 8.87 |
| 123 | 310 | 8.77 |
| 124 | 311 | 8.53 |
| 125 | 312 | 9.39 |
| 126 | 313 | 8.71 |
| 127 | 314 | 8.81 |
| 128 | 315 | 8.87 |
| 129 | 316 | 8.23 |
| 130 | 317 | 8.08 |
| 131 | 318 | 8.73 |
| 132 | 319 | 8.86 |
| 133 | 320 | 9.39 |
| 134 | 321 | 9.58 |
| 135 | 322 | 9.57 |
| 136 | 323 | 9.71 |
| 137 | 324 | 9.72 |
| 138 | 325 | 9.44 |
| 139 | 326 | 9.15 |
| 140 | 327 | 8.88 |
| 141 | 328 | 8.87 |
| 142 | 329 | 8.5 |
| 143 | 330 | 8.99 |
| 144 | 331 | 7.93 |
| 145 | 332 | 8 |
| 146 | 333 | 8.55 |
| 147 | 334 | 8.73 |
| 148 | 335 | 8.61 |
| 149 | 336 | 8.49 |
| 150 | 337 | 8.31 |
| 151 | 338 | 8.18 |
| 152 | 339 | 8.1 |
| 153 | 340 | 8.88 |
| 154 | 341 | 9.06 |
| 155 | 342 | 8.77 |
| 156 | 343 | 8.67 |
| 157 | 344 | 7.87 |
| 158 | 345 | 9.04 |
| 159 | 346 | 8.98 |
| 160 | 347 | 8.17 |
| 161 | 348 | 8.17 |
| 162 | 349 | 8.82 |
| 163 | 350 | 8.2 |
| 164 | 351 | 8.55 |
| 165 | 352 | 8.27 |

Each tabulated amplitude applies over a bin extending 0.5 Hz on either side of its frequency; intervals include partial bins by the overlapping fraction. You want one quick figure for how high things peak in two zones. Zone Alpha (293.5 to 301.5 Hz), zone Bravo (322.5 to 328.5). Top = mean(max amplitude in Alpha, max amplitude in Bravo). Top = 9.19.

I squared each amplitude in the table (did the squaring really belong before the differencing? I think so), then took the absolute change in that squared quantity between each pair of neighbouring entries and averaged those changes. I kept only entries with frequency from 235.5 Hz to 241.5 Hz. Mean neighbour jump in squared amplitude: 11.0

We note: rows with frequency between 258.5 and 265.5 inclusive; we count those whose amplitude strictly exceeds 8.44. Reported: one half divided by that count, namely 0.07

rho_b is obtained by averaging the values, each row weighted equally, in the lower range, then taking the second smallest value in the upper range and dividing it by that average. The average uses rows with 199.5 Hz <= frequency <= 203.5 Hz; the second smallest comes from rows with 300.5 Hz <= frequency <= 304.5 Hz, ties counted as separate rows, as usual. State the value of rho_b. 0.87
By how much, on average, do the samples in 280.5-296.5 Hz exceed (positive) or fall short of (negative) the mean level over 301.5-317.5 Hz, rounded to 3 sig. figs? -1.65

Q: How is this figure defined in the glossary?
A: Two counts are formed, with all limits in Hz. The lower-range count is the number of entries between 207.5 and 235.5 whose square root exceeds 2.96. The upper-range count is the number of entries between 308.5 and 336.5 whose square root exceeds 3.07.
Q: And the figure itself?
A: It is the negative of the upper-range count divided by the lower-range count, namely -0.19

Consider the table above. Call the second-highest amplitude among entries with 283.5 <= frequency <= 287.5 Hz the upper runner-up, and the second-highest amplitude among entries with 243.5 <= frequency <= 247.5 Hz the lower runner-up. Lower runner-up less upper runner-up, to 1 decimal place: 2.1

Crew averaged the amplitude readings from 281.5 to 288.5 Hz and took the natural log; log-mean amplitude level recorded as 1.95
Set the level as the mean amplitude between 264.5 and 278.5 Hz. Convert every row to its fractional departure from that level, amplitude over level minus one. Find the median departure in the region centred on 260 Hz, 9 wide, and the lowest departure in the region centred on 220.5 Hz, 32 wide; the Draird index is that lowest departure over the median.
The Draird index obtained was -0.3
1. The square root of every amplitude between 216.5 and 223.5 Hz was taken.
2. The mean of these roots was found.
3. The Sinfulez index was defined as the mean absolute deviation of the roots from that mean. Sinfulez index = 0.083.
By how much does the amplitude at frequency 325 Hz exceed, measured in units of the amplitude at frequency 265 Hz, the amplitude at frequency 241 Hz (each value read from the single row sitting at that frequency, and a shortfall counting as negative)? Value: 0.12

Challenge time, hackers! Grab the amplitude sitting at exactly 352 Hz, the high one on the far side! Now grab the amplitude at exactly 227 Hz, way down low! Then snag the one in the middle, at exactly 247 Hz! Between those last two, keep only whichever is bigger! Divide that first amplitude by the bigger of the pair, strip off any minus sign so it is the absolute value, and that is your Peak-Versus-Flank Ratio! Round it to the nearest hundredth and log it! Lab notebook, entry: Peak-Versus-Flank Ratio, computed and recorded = 0.86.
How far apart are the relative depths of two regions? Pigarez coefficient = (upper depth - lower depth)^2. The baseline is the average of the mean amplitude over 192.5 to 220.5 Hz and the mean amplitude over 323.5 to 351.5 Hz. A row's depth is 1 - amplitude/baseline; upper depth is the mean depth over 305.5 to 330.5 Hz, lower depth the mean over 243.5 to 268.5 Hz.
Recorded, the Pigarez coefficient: 0.0056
